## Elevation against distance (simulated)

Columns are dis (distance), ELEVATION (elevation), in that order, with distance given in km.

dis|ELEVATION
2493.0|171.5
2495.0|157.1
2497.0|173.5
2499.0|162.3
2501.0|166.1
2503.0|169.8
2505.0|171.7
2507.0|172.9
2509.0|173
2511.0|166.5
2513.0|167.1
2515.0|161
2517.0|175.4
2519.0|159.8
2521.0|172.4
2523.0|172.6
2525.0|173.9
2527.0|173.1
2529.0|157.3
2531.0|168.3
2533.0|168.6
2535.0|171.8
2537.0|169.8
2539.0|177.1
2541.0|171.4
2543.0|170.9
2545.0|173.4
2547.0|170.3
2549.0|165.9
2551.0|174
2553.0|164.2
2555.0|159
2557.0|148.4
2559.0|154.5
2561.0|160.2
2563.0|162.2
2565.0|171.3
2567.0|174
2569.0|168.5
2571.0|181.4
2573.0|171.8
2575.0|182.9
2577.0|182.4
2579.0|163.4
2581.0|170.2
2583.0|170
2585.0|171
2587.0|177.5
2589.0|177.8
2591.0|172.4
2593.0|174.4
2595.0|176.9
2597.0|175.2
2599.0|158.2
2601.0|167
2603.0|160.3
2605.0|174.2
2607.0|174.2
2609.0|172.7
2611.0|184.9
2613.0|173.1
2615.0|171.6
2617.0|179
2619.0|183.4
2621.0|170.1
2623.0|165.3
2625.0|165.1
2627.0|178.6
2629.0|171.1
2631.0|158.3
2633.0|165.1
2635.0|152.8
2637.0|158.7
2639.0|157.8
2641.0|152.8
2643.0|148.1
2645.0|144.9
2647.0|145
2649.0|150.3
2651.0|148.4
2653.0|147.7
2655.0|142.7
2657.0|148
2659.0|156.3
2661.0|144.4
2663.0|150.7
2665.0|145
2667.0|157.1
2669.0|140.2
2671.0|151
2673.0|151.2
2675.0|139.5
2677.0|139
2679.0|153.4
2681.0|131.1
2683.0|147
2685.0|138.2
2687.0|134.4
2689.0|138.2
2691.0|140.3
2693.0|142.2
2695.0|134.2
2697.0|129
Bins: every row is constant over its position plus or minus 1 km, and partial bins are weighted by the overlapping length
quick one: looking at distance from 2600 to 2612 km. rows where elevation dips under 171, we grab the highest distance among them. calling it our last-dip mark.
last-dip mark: 2603.0 km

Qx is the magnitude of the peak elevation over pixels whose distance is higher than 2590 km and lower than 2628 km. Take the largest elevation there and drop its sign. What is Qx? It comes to 185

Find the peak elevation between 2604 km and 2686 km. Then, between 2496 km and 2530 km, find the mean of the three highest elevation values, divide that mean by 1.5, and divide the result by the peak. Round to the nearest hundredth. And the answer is 0.63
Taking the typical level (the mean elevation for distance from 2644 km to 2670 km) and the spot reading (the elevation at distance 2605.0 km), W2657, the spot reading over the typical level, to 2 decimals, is 1.18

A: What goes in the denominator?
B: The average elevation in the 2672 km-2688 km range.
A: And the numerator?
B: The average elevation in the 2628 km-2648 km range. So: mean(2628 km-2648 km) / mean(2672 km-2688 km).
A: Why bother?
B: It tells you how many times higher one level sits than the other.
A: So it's 1.10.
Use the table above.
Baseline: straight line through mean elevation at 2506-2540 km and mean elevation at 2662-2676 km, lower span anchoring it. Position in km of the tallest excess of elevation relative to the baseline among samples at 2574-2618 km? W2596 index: 2611.0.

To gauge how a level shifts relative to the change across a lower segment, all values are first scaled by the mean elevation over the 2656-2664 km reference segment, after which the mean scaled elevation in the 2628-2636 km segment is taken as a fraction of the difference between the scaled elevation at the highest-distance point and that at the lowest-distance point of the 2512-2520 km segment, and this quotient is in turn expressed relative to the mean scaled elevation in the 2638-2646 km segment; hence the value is -22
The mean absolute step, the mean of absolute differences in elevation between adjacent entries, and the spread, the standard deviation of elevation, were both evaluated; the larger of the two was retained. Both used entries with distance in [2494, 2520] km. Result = 6.8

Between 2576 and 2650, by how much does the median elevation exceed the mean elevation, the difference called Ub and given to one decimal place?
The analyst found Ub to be 2.8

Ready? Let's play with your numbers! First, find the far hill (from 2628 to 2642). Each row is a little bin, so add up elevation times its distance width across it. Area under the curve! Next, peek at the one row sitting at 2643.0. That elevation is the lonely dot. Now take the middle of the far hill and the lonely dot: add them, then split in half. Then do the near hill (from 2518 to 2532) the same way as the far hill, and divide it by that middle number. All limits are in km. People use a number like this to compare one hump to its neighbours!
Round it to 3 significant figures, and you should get 1.98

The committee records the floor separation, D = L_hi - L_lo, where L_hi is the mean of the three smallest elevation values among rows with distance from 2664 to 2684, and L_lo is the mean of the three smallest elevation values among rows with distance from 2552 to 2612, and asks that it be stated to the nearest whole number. -17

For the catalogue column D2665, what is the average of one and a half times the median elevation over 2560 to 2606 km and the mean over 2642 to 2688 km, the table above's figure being 202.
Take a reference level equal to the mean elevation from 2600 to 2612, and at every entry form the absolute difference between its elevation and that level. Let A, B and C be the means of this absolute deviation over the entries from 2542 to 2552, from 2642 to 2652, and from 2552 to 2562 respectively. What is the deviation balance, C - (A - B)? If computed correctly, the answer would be 37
